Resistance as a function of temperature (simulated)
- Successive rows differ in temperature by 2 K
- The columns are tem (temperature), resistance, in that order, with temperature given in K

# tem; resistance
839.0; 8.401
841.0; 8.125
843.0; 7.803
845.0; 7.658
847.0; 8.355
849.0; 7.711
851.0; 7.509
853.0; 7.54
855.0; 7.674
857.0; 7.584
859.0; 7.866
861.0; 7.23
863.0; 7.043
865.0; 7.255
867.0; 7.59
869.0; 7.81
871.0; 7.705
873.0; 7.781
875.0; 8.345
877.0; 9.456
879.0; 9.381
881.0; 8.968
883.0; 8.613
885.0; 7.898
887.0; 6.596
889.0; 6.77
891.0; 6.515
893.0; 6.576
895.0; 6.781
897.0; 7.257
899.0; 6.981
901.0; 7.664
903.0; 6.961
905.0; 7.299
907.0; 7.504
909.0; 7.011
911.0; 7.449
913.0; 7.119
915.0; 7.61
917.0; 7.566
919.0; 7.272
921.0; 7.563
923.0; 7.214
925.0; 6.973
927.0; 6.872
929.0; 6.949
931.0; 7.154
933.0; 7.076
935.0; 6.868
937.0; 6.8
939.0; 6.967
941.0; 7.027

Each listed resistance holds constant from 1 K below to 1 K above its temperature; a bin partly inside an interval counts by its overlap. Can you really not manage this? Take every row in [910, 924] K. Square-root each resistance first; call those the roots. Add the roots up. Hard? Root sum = 19.0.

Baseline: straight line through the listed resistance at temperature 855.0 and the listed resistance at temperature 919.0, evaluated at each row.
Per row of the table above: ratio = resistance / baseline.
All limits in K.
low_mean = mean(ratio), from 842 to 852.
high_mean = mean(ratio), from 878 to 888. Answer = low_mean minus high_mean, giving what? -0.095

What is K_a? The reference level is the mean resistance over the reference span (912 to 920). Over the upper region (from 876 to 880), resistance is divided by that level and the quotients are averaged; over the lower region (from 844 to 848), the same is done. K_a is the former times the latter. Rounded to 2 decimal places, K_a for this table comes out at 1.38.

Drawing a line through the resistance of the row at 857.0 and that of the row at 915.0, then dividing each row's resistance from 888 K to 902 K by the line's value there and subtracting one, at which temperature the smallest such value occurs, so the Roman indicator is 891.0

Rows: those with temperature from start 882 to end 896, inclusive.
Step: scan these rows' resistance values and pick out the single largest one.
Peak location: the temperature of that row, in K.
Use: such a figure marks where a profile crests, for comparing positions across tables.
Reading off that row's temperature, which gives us 883.0 K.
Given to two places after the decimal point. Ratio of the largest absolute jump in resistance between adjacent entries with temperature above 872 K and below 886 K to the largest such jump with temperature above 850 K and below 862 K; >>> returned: 1.75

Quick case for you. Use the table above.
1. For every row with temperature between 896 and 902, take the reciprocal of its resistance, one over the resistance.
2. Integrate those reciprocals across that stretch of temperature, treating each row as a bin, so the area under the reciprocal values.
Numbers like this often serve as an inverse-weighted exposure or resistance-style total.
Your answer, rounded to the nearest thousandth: 0.823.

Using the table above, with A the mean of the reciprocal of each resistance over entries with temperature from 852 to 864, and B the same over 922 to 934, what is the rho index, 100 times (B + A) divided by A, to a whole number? 206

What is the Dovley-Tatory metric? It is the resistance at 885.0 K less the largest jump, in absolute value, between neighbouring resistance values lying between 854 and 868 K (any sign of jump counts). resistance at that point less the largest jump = 7.3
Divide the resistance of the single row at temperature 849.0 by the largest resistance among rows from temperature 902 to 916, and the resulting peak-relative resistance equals 1.01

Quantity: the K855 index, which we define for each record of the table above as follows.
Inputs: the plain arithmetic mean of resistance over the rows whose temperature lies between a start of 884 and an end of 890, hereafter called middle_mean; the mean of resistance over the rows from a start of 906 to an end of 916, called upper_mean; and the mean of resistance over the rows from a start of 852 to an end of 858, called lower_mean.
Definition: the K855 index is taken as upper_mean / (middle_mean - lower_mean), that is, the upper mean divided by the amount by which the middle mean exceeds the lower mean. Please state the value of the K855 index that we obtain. -14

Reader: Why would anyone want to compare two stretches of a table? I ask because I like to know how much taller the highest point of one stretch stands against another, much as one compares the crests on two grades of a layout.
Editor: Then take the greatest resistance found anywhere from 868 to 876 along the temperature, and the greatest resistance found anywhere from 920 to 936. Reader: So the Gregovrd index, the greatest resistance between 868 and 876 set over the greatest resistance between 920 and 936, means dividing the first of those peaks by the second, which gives 1.10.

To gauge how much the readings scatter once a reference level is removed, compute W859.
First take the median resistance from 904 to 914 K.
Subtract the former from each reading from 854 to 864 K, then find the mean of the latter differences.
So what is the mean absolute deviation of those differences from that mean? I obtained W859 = 0.27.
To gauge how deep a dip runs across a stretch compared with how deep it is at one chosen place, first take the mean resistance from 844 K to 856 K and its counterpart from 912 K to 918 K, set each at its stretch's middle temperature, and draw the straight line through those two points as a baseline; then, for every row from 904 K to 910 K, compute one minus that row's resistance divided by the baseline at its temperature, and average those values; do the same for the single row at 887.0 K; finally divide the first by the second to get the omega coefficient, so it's 0.2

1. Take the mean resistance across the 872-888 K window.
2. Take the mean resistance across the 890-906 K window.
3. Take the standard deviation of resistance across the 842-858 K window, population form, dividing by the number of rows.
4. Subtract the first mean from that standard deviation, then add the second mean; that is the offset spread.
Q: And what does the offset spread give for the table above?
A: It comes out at -1.1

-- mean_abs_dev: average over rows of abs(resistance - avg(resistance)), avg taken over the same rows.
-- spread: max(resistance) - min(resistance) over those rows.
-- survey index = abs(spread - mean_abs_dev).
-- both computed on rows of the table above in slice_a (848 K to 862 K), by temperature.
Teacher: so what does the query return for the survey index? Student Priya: 0.5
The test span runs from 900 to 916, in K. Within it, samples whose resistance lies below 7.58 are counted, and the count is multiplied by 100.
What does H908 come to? 600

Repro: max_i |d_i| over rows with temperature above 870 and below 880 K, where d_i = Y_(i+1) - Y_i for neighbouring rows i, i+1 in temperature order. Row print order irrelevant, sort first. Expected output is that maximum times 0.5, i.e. 0.56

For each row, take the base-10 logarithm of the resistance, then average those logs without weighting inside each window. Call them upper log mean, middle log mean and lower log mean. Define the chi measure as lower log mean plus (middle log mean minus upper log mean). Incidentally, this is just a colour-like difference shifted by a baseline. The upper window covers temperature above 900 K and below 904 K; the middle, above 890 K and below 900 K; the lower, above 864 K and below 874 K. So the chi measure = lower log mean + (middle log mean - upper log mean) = 0.85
